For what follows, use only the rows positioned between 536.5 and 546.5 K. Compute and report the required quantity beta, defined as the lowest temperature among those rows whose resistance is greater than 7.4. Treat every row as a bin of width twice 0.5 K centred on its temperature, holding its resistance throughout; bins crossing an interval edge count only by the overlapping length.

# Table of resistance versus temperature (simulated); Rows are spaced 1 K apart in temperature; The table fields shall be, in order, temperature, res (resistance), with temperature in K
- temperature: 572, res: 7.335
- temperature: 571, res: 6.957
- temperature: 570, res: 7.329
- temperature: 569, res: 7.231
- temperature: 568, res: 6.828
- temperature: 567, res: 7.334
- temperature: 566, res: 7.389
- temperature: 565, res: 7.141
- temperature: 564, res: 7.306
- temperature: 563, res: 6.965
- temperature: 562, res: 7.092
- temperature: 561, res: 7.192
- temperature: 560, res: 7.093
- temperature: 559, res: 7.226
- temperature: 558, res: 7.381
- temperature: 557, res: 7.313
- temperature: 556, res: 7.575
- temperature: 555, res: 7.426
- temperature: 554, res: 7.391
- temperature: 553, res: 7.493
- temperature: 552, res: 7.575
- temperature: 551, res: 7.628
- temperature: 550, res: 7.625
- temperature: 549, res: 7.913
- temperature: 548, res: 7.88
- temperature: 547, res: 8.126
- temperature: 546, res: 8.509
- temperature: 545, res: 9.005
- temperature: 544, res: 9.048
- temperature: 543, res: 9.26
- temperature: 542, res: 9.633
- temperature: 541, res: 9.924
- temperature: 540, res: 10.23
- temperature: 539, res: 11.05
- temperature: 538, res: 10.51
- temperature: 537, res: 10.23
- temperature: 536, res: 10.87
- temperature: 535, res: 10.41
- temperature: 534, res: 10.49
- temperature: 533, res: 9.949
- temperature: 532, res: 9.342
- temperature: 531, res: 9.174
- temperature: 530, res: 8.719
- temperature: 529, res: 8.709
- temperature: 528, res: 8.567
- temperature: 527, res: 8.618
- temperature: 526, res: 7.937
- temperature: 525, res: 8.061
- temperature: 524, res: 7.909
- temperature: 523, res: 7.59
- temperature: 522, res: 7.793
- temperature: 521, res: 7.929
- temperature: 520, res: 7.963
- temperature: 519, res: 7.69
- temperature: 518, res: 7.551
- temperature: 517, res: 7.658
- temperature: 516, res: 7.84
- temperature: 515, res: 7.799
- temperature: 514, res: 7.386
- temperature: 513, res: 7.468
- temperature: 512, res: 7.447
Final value 537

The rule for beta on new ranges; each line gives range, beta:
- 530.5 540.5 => 531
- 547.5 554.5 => 548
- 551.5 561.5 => 552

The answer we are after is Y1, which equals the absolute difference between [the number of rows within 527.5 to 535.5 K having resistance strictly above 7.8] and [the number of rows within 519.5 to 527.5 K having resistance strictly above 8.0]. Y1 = 6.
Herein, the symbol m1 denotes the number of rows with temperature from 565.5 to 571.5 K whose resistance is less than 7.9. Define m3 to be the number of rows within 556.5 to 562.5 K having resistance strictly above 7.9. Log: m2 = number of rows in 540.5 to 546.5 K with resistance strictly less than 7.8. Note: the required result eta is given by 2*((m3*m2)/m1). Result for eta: 0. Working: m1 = 6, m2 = 0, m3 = 0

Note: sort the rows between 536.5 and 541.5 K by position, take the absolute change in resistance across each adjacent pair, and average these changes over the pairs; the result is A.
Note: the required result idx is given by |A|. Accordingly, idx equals 0.49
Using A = 0.49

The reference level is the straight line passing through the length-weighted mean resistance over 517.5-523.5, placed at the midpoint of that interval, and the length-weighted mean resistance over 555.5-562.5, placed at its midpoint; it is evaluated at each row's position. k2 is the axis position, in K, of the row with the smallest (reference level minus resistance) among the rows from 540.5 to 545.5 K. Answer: 541 K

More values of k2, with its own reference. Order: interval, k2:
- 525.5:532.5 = 532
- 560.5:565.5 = 564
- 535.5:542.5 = 539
